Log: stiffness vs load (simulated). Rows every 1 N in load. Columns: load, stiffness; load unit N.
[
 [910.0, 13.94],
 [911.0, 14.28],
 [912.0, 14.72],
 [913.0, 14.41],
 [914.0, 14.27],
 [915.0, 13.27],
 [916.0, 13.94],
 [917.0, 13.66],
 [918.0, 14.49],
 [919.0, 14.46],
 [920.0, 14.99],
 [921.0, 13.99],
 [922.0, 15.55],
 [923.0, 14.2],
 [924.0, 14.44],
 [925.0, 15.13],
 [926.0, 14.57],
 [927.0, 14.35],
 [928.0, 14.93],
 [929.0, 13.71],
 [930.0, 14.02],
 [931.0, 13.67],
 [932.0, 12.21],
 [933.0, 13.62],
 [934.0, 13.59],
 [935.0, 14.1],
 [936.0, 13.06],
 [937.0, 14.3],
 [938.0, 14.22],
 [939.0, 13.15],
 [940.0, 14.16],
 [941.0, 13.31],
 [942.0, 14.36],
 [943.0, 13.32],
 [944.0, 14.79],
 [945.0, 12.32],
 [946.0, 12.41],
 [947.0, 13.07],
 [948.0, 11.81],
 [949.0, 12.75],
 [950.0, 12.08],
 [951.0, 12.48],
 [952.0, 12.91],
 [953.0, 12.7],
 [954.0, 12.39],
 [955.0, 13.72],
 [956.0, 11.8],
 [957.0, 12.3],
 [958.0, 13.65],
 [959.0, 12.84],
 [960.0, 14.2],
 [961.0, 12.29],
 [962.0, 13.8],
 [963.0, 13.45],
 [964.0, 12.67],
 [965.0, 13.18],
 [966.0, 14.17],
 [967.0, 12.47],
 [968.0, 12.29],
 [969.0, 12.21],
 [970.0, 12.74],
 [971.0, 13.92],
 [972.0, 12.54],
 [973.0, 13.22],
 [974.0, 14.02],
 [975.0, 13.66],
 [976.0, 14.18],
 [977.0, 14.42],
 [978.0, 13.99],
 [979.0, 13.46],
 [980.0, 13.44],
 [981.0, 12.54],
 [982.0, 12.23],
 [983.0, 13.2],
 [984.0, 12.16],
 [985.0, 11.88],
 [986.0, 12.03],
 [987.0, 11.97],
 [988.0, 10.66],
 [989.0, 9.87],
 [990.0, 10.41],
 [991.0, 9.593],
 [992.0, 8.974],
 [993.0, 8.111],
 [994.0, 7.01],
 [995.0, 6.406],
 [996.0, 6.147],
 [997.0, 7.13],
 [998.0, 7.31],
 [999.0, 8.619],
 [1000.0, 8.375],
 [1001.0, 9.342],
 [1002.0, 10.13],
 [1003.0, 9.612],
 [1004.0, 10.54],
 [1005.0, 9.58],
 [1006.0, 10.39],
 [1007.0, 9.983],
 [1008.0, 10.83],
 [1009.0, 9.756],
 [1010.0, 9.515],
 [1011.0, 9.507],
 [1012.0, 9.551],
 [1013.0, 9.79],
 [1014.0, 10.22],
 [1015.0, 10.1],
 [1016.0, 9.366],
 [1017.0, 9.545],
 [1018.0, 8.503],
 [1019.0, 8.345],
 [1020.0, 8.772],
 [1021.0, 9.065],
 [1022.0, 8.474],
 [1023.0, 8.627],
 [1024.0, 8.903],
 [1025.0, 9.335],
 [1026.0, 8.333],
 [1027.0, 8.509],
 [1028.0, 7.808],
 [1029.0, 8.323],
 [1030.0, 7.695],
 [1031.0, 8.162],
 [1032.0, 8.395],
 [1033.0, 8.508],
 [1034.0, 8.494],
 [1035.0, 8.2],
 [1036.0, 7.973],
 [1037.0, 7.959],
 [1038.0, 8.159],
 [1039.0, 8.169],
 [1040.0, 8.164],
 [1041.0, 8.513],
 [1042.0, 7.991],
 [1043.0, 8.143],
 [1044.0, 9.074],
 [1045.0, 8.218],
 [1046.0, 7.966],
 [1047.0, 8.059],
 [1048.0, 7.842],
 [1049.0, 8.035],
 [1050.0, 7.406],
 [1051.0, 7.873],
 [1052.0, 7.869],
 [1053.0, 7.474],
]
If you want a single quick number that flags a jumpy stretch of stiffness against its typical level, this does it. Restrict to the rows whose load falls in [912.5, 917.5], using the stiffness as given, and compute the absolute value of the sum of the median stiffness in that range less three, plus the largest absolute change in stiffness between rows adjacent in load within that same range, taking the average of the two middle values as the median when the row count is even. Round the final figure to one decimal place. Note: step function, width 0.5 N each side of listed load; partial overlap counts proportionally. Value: 11.9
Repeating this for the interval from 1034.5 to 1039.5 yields 5.4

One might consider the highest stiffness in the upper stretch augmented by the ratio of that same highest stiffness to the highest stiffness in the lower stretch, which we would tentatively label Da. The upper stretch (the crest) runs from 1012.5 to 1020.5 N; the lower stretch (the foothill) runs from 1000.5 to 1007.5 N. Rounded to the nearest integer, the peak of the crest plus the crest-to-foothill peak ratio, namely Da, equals 11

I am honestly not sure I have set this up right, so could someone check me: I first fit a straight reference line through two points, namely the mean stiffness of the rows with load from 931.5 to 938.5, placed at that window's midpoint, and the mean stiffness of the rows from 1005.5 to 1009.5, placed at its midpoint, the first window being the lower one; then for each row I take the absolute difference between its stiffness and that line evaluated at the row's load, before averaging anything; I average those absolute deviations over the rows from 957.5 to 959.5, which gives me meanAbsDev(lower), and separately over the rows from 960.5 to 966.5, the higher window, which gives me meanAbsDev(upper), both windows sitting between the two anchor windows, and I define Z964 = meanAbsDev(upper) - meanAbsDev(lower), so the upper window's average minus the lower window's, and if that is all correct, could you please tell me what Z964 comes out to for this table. 0.28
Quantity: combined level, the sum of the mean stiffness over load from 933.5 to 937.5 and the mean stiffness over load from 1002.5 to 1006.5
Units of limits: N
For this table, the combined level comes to 24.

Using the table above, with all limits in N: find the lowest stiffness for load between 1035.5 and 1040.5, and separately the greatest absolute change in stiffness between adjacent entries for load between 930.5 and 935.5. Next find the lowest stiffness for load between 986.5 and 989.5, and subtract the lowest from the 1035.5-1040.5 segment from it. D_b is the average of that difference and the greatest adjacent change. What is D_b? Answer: 1.7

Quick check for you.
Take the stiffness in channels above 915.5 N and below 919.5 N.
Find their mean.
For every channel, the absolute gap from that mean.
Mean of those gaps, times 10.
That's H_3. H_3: 3.4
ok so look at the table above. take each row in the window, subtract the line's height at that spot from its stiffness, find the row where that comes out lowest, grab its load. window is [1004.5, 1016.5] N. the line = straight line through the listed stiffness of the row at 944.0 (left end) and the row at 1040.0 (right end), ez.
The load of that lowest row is 1005.0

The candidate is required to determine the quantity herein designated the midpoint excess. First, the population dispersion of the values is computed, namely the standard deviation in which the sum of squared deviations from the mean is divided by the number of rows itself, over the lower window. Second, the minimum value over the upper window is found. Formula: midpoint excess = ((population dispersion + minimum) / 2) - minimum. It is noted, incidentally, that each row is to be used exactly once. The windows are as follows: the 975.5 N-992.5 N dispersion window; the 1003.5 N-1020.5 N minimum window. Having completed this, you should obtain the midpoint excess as -3.4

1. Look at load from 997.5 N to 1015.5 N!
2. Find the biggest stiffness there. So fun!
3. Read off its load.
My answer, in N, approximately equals 1008.0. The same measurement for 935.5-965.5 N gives 944.0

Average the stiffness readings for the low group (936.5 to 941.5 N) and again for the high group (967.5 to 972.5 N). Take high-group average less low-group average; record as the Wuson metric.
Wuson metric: -1.1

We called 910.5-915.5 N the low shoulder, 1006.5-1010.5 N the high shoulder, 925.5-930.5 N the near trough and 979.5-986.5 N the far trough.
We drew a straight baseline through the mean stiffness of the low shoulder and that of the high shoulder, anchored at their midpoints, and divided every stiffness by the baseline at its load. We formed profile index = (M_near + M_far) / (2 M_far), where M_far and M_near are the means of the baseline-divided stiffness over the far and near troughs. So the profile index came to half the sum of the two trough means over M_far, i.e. 0.97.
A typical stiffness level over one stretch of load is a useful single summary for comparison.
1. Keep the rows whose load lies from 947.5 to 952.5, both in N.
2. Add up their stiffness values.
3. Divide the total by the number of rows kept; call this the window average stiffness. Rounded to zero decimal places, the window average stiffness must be 12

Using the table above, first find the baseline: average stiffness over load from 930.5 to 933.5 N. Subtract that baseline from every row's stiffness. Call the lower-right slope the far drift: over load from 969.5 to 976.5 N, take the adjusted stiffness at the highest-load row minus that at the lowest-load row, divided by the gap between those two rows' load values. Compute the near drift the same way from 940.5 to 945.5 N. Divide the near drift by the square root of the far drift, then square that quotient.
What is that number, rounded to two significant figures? 0.26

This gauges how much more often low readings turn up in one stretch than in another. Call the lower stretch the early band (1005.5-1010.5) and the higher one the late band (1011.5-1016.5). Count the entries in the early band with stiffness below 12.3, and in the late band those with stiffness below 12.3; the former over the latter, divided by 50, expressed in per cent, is 2.00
